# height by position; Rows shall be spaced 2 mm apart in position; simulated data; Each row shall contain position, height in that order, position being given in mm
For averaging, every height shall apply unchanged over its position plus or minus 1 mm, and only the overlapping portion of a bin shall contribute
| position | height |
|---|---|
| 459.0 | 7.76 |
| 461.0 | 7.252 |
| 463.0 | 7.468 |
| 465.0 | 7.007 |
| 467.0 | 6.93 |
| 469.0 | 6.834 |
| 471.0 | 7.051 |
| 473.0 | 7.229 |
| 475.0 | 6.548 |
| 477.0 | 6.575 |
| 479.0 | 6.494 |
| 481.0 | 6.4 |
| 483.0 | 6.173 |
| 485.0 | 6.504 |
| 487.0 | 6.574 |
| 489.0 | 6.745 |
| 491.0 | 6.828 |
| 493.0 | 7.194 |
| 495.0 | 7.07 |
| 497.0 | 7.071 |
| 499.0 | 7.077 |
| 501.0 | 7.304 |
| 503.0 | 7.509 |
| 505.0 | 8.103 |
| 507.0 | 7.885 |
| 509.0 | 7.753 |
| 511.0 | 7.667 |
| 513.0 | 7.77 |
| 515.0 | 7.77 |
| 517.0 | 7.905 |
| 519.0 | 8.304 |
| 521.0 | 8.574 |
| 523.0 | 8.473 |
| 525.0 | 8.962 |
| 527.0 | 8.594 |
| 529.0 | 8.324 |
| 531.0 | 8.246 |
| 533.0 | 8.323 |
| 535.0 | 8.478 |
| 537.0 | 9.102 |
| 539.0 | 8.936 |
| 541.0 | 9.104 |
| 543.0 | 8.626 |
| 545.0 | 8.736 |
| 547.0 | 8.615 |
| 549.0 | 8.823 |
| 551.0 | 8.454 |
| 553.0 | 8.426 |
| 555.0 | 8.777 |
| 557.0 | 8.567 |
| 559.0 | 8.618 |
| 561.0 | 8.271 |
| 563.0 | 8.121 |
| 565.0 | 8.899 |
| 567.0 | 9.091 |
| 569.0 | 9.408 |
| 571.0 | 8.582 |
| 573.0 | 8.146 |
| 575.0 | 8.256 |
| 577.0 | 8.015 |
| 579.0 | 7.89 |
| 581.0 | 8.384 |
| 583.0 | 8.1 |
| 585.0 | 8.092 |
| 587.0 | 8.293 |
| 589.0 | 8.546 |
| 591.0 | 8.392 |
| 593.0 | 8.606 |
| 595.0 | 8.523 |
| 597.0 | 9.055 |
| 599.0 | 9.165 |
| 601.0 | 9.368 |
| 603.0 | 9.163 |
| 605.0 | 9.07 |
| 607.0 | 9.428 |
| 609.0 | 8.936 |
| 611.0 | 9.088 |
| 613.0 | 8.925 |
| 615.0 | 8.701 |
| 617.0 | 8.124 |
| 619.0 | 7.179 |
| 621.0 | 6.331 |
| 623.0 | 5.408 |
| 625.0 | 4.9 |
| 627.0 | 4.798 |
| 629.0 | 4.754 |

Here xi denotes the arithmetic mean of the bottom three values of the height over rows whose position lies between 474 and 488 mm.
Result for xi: 6.4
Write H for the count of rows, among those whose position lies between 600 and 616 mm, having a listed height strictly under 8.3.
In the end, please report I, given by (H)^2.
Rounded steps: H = 0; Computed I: 0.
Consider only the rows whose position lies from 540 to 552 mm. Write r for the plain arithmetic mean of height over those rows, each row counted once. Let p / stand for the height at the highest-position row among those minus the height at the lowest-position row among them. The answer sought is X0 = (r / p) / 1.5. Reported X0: -9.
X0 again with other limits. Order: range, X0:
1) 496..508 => 6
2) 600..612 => -22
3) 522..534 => -38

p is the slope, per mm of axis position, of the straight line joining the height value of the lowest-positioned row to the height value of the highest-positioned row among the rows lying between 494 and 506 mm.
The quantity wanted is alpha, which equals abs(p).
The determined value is 0.103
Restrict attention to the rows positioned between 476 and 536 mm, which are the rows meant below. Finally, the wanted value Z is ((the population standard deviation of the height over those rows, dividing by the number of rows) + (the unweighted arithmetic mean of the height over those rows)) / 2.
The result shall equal 4.17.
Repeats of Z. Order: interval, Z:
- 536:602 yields 4.50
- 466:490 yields 3.48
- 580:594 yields 4.26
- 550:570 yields 4.52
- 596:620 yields 4.72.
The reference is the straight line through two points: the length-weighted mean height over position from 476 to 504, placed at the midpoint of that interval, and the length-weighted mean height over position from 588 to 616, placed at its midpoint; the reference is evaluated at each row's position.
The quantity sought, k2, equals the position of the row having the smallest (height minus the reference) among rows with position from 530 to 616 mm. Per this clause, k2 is 579.0 mm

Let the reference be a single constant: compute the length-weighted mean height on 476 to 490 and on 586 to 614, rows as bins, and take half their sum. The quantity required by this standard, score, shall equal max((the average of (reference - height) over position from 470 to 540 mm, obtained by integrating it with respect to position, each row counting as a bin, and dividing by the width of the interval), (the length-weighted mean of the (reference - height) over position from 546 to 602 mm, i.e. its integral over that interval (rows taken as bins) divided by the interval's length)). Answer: 0.1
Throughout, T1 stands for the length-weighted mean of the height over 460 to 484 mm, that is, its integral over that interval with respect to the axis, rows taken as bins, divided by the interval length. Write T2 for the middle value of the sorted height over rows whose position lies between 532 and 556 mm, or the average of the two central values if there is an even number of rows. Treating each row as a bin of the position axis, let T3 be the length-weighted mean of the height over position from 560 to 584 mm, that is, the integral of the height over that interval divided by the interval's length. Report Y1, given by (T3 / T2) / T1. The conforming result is 0.142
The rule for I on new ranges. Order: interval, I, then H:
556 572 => 4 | 2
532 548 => 0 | 0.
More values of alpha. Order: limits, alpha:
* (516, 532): 0.024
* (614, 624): 0.412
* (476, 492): 0.018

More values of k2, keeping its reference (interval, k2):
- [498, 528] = 499.0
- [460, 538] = 483.0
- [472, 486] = 483.0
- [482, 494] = 483.0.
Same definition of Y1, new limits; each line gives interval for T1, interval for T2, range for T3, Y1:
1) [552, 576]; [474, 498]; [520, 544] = 0.153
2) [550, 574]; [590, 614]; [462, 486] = 0.087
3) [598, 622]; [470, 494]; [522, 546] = 0.153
